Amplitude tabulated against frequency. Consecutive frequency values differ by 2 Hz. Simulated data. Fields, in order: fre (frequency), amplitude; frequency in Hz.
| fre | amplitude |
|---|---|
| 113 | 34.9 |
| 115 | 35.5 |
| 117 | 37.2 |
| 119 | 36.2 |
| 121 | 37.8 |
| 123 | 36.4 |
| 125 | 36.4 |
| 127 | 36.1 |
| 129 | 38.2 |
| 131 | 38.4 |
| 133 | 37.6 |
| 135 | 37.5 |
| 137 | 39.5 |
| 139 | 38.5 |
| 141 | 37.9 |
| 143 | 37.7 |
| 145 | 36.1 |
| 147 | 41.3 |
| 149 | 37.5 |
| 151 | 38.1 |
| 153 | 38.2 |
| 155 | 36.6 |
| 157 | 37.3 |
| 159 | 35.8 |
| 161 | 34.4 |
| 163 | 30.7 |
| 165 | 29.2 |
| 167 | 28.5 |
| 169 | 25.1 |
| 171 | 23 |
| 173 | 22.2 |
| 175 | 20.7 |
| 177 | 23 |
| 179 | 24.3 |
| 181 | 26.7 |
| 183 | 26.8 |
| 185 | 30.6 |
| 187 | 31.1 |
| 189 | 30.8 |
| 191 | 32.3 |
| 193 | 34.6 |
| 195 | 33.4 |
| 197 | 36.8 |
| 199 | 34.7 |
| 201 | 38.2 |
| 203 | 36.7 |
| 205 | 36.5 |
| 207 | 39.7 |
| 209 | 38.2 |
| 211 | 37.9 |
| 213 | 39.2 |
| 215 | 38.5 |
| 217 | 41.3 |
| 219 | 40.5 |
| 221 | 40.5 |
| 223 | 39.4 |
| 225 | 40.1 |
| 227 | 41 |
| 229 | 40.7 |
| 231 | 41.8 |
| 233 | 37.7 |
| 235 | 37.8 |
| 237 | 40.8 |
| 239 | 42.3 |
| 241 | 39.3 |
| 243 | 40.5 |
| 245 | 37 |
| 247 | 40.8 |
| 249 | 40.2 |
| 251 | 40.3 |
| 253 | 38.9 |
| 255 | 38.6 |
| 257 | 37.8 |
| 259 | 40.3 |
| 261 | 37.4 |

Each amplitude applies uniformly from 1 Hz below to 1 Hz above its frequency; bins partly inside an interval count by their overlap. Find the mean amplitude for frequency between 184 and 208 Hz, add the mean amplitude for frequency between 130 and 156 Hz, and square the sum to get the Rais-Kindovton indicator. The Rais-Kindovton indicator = 5283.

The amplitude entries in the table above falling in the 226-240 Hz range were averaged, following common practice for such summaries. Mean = 40.3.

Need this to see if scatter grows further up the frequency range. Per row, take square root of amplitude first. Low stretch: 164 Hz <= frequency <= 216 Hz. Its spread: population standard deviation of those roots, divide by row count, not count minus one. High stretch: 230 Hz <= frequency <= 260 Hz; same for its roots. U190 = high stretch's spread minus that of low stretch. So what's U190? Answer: -0.4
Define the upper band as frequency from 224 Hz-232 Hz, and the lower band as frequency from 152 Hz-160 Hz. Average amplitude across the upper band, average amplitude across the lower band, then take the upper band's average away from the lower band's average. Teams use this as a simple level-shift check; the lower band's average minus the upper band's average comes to -4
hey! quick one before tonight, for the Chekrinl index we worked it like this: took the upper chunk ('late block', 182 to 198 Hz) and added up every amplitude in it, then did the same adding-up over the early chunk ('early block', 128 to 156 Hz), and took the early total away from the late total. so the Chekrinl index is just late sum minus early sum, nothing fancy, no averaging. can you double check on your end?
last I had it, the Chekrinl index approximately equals -277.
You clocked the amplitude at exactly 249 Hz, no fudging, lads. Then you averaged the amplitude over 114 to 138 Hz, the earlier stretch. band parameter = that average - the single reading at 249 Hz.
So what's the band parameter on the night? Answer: -3.0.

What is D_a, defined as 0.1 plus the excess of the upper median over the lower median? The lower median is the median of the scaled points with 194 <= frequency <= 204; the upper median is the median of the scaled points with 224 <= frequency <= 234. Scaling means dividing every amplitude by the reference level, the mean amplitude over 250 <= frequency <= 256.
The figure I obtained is 0.20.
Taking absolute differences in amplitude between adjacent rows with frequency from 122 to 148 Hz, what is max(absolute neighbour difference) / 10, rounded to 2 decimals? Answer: 0.52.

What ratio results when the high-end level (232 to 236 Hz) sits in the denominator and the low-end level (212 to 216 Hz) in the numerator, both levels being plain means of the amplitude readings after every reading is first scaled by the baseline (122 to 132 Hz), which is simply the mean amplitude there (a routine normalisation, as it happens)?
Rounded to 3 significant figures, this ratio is 1.03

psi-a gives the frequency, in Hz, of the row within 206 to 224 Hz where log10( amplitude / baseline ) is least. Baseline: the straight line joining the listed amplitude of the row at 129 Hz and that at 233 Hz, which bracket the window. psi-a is 211 Hz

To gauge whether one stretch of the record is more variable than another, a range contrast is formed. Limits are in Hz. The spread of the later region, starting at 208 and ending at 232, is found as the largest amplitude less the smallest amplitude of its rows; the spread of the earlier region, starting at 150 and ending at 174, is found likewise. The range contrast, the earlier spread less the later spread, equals 12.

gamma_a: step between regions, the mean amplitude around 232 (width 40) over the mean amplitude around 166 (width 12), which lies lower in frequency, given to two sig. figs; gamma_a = 1.4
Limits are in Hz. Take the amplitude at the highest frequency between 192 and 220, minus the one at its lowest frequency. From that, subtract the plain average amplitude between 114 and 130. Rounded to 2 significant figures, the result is -31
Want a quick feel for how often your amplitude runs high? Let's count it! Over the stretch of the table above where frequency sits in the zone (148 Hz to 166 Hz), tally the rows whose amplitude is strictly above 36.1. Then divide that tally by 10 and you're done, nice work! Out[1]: 0.50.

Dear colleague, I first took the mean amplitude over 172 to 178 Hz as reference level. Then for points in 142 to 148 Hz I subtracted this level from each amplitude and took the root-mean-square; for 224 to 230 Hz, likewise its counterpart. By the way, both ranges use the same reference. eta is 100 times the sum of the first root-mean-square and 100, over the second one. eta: 625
